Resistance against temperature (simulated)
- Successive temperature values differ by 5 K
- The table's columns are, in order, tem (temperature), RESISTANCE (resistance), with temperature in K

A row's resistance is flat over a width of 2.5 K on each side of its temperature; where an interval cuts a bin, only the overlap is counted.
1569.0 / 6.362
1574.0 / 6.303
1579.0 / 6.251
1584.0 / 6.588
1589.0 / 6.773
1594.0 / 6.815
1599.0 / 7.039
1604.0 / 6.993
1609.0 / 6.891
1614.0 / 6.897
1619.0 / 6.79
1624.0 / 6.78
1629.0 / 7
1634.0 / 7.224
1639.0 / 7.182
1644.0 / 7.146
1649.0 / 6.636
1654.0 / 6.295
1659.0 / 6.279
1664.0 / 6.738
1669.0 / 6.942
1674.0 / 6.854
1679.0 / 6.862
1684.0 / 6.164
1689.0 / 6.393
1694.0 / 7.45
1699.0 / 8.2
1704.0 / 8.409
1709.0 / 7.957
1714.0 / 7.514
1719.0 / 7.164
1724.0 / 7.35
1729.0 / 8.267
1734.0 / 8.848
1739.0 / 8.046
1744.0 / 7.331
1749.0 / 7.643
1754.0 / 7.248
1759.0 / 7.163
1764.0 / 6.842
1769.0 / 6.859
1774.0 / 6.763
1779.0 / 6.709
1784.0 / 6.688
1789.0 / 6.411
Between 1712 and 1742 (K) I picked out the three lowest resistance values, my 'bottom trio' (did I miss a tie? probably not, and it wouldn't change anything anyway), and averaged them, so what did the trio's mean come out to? 7.3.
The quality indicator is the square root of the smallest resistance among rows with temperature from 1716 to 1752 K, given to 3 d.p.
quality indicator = 2.677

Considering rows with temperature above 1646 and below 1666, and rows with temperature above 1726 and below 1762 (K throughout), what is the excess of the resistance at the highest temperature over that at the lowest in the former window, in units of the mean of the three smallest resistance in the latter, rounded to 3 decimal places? 0.014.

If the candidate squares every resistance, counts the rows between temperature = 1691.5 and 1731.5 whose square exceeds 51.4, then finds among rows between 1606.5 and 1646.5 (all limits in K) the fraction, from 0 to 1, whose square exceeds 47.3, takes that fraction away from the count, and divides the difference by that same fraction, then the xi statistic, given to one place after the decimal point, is 8.3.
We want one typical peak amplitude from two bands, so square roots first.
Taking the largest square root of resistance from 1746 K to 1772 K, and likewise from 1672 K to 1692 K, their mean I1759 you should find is 2.69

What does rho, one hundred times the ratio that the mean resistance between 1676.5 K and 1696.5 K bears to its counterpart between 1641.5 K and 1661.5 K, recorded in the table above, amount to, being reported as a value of 102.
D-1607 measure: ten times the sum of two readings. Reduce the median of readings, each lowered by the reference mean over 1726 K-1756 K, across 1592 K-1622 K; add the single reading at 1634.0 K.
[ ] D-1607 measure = 62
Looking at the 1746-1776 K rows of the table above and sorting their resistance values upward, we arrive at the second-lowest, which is 6.842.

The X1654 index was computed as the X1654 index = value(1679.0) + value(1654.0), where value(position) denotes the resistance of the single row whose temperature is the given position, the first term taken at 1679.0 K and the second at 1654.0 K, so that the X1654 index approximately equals 13.2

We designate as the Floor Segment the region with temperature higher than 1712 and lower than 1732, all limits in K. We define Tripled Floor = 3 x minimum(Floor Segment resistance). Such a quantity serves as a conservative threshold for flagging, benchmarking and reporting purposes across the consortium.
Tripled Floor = 21.5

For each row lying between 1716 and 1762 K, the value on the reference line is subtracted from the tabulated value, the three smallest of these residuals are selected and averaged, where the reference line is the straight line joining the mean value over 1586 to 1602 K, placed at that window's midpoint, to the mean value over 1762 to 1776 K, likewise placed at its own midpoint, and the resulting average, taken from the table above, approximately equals 0.36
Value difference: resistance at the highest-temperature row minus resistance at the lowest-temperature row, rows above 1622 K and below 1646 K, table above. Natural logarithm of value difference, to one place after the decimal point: -1.0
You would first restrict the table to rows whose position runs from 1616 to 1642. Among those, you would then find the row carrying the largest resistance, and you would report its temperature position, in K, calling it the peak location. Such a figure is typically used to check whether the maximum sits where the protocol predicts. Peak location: 1634.0 K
